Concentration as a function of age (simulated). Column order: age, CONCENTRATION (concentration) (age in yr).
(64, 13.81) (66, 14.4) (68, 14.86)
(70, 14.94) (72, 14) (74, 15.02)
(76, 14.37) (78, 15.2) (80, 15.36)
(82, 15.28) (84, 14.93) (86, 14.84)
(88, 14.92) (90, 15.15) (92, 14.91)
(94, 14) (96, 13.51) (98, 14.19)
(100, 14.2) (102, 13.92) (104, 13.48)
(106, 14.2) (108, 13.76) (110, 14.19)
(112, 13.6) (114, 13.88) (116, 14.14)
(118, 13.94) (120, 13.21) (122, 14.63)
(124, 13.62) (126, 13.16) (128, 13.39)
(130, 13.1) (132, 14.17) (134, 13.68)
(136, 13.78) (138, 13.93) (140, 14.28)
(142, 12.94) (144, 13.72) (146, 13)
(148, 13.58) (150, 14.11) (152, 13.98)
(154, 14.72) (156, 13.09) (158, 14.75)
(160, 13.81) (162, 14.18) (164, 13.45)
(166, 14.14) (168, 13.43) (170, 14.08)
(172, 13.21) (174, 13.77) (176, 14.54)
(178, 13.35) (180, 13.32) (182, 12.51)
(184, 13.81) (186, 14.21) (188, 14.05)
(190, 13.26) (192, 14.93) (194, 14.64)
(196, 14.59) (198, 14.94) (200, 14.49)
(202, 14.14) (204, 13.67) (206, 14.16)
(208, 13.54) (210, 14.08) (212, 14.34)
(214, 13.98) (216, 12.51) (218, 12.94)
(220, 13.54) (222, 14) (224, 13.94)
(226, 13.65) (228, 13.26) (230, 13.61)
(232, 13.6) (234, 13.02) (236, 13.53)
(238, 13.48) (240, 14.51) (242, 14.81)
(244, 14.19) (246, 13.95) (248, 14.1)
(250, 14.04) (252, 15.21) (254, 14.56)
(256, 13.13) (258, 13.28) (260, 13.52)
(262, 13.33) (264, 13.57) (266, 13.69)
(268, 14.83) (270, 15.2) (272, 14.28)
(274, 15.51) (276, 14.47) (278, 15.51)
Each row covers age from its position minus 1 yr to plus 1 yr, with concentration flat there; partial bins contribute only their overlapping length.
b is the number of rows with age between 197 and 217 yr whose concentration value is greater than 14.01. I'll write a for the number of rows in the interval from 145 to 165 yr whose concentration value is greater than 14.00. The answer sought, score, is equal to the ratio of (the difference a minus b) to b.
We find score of -0.33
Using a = 4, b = 6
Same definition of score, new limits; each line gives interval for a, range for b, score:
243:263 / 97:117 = 0.00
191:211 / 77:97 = 0.00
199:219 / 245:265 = 0.25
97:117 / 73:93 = -0.50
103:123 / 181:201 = -0.43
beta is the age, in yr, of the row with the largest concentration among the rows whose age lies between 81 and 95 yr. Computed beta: 82 yr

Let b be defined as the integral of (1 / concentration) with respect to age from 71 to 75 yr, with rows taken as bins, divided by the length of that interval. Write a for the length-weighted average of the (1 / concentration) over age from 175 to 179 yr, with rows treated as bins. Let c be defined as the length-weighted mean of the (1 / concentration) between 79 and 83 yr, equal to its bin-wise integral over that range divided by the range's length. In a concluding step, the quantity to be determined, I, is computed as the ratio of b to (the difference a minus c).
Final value 11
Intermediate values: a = 0.0718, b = 0.0690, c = 0.0653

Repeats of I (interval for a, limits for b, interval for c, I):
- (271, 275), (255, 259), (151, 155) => -31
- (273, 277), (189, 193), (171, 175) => -10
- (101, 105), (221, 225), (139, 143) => -111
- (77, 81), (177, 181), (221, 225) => -12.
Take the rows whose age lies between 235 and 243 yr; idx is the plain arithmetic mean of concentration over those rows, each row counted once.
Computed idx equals 14.08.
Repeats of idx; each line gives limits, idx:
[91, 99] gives 14.15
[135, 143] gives 13.73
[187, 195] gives 14.22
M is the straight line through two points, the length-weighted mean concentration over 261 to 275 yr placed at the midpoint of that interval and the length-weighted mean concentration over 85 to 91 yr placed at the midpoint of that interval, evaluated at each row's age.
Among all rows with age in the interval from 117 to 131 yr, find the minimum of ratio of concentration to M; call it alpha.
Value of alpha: 0.884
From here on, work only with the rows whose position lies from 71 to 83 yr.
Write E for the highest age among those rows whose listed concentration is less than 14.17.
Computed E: 72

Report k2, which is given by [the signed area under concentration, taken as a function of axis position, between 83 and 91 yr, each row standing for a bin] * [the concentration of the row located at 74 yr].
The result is 1798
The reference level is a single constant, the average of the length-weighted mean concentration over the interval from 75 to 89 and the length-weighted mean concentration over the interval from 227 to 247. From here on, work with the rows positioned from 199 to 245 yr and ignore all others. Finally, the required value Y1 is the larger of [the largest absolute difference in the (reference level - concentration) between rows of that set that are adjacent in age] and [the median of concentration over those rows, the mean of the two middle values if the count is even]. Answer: 13.7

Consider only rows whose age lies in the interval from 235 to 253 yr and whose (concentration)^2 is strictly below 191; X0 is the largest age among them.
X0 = 238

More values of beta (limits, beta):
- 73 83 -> 80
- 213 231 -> 222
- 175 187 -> 176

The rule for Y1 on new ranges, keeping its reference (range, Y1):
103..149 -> 13.7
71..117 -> 14.2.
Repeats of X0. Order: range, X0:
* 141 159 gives 156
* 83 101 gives 96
